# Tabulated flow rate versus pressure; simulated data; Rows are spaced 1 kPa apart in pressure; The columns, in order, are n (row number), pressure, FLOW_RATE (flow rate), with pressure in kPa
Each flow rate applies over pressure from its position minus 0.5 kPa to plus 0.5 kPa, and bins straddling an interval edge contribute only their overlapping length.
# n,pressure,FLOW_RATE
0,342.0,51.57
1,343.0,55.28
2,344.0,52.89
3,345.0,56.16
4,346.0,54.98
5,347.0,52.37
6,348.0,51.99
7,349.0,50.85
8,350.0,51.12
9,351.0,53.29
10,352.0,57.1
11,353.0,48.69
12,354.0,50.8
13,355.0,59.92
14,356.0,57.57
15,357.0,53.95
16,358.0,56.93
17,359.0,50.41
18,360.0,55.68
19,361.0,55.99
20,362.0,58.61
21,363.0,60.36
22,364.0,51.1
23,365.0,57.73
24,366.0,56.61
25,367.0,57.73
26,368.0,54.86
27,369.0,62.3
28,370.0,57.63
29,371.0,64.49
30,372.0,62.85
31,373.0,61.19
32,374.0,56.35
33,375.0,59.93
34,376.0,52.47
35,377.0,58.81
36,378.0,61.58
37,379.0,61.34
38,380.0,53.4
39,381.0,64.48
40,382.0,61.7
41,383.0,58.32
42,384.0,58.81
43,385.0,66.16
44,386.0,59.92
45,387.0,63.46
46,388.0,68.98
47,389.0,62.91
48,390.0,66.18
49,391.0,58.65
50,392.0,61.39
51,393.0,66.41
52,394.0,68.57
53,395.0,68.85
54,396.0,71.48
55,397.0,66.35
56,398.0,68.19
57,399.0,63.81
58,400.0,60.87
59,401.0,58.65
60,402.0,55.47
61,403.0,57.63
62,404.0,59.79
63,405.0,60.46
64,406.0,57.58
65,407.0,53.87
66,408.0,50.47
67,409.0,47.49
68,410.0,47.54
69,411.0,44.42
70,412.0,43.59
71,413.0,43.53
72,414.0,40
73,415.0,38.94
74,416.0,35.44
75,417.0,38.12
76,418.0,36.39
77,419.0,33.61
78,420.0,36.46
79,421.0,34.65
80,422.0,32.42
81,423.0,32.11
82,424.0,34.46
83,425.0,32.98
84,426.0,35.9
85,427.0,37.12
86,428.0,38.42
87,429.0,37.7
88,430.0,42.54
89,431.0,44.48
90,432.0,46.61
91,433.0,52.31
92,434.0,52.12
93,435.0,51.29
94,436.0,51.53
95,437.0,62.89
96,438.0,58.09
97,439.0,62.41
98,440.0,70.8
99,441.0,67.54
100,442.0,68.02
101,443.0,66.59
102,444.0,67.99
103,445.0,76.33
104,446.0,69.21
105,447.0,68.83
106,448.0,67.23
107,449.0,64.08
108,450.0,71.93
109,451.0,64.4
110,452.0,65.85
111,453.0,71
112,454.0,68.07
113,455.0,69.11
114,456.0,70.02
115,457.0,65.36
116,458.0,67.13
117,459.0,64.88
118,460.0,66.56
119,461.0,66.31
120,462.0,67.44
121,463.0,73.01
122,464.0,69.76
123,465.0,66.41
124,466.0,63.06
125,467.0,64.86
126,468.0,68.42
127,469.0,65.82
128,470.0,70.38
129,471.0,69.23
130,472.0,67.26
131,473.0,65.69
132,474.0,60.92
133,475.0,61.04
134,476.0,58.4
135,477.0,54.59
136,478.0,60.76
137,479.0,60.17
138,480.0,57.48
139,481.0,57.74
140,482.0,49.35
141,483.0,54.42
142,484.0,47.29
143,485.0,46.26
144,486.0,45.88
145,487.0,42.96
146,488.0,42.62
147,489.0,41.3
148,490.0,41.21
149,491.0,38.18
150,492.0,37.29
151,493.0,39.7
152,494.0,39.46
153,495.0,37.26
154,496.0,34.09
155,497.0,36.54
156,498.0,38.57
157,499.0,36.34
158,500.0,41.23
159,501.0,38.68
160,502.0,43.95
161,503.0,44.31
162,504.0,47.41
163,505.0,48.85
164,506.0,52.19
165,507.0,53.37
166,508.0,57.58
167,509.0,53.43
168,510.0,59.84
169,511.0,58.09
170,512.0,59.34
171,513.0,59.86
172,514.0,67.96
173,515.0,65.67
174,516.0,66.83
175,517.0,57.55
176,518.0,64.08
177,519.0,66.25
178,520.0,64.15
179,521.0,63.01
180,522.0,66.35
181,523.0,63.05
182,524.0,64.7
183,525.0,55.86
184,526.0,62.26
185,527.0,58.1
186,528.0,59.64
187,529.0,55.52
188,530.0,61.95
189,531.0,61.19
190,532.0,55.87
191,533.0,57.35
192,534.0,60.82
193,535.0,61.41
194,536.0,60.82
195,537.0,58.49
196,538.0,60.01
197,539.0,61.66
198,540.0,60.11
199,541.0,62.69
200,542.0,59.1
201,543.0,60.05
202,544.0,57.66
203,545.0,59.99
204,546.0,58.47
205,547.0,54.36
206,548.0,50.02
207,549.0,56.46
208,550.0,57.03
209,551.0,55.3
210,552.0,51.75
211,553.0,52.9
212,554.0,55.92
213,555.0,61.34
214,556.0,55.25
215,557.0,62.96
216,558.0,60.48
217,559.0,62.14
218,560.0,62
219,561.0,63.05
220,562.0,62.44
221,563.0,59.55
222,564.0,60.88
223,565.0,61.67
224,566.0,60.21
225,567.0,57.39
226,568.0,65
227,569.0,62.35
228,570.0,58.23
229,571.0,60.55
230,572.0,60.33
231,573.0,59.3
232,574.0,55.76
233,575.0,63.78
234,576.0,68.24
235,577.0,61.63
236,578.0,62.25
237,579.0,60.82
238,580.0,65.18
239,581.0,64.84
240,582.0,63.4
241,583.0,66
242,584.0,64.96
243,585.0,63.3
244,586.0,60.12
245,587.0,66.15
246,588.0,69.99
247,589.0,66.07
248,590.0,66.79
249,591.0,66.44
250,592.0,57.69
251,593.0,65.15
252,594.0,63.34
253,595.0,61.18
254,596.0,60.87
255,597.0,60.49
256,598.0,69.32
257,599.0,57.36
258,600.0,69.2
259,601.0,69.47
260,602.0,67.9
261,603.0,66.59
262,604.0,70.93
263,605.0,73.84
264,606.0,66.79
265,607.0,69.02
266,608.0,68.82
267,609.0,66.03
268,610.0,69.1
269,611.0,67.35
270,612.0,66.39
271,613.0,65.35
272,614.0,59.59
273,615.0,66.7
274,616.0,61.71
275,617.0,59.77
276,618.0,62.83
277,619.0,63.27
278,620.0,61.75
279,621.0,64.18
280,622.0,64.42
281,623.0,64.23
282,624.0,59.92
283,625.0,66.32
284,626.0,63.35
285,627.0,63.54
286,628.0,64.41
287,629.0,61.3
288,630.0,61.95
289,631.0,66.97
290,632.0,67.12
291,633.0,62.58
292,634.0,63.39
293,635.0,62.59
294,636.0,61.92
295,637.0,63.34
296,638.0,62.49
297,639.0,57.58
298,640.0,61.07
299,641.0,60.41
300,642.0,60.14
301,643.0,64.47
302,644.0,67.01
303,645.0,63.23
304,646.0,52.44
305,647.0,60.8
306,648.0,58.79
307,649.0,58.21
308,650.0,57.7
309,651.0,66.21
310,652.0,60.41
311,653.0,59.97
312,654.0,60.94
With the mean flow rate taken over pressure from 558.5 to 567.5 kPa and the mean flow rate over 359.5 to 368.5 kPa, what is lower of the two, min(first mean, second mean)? 57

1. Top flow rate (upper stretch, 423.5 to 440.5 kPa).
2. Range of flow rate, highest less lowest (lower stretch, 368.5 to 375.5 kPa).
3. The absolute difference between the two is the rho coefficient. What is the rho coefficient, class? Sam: 63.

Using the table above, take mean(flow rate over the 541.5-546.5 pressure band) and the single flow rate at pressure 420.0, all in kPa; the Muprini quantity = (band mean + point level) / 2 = 48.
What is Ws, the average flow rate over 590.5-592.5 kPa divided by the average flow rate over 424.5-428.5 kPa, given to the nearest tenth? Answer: 1.7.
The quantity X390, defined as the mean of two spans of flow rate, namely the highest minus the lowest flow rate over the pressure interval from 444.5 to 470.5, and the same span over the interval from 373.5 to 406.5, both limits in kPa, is 16.1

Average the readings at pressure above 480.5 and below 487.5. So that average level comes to 49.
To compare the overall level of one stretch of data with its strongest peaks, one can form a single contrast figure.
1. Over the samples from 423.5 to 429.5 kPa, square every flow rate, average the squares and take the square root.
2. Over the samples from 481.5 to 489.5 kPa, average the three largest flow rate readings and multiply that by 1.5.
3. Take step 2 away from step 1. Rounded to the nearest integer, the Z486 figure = -39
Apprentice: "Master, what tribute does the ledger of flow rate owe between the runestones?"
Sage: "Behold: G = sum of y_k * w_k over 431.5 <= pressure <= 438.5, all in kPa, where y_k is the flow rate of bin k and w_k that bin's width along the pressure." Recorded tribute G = 375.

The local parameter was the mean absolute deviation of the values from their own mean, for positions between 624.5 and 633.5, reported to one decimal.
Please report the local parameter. 1.8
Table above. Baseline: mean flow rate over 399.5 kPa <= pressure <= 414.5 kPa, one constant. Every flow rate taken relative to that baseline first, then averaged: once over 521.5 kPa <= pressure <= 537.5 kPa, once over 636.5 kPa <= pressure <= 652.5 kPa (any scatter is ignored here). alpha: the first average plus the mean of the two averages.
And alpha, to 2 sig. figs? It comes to 17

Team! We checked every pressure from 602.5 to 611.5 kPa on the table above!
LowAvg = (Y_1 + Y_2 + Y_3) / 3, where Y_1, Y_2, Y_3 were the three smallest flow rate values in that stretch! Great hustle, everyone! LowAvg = 66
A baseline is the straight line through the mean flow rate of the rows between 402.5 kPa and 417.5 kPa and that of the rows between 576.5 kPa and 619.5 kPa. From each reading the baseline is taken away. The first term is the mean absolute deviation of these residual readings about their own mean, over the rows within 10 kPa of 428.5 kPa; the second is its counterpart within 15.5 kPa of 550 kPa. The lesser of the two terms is 2.8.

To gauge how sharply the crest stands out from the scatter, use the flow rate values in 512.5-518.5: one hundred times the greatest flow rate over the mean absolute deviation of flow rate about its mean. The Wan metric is 2058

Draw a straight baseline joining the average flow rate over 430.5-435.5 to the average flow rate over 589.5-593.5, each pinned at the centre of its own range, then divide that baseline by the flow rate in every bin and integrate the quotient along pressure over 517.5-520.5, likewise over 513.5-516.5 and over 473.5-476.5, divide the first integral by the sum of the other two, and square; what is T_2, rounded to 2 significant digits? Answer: 0.26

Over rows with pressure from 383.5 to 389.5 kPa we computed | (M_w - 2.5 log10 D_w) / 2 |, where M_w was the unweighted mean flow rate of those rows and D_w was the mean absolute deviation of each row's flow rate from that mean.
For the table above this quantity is 31.1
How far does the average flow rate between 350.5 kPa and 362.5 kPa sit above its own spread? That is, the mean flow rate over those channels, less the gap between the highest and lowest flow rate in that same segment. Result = 43.7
